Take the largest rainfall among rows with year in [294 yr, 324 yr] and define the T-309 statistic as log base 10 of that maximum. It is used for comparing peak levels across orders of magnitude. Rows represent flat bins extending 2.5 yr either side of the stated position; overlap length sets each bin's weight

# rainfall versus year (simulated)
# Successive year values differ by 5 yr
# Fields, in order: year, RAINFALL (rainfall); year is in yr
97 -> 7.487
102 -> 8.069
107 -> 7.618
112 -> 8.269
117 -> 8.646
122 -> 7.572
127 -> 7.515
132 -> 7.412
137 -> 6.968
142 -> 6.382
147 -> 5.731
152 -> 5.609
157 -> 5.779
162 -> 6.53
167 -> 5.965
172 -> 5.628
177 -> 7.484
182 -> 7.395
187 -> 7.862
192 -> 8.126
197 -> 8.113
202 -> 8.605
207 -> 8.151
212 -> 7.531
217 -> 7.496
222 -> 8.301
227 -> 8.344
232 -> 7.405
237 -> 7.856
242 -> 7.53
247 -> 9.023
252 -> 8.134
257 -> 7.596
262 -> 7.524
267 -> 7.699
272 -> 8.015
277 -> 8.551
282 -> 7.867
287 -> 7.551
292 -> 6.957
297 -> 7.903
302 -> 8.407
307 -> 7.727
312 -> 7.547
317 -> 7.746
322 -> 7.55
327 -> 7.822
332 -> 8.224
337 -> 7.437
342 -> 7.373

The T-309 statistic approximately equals 0.925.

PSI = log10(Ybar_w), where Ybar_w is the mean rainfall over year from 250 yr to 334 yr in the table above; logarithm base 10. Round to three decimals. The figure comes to 0.893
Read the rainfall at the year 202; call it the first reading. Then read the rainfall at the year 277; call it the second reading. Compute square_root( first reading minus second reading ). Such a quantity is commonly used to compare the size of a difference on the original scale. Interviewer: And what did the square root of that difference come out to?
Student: 0.23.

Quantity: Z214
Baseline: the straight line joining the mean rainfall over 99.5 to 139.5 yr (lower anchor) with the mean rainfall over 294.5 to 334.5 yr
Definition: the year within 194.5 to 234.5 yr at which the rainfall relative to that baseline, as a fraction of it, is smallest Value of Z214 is 232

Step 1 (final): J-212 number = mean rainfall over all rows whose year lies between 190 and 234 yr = 8.01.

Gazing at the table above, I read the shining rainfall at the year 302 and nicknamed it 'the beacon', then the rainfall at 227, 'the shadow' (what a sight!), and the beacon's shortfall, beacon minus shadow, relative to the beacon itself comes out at 0.01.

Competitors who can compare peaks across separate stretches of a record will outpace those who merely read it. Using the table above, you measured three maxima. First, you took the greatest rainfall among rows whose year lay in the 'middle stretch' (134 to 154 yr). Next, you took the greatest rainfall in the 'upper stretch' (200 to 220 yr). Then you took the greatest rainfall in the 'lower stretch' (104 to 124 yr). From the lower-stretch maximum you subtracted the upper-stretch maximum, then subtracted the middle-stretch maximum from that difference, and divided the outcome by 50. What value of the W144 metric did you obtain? -0.139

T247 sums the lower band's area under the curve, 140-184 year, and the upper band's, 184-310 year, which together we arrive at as 1274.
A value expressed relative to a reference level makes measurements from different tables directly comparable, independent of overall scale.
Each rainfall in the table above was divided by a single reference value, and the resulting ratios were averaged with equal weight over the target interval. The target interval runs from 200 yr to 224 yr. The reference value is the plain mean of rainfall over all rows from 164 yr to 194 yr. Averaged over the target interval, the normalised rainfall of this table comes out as 1.13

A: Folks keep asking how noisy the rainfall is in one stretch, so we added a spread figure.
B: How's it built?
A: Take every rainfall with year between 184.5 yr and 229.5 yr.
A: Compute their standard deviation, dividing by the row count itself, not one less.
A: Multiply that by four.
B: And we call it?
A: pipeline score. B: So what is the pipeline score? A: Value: 1.4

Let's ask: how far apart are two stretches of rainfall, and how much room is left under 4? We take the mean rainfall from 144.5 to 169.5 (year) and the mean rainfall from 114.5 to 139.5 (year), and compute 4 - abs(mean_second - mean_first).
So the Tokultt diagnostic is 2.3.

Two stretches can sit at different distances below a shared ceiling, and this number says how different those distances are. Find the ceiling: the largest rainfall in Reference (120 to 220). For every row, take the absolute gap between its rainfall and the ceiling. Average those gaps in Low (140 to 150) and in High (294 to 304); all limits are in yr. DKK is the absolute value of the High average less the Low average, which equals 2.1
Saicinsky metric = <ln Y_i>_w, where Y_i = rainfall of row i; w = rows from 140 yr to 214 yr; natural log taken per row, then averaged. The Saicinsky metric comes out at 1.93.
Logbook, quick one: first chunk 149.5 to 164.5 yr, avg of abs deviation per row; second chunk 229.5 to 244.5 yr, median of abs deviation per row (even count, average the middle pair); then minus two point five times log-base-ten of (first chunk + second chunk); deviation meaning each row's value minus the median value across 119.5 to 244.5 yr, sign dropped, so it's -0.5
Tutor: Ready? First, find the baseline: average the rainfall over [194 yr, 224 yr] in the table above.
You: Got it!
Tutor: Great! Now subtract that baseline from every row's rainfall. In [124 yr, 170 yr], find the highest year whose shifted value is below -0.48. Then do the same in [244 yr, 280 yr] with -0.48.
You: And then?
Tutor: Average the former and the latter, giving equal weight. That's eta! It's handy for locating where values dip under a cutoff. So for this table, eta 214.5 yr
